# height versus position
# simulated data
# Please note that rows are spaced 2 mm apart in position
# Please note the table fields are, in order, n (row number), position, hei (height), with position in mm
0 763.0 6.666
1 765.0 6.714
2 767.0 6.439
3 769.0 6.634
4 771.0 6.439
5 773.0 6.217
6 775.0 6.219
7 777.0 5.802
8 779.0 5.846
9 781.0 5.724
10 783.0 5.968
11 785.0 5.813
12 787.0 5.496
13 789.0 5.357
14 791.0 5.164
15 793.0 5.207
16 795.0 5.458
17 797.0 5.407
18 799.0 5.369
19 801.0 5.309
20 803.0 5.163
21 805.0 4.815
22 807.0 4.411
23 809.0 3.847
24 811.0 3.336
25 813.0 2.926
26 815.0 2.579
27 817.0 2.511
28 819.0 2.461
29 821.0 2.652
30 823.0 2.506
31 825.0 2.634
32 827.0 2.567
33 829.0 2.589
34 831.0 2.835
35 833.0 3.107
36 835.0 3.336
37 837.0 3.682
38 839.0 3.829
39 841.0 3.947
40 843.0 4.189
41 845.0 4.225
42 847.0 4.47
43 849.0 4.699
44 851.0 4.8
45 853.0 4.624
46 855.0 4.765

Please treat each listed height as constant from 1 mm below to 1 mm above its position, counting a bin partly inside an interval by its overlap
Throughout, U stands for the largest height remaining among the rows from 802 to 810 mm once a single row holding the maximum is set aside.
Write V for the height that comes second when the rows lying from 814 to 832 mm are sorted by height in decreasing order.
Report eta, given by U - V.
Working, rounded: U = 4.815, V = 2.652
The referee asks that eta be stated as 2.2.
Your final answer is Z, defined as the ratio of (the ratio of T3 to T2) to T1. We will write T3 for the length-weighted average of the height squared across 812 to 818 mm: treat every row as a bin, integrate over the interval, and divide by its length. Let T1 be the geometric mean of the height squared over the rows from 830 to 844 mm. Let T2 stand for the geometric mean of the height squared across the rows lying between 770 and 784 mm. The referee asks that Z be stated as 0.02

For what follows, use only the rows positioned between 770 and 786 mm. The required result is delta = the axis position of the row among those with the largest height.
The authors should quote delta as 771.0 mm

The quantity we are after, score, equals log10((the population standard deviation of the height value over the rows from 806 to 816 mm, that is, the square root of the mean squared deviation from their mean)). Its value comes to -0.2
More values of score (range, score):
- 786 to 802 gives -1.0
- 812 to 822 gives -0.8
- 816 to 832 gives -1.0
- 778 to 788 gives -0.8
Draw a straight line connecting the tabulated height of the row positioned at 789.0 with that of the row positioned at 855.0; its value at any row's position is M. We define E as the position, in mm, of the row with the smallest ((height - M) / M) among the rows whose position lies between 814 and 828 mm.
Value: 819.0 mm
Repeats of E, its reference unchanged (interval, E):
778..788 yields 787.0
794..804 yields 803.0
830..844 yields 831.0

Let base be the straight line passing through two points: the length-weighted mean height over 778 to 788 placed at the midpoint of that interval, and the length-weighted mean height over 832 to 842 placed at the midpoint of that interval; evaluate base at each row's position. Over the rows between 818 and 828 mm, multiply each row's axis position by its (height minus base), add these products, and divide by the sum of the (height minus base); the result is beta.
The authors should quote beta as 822.7 mm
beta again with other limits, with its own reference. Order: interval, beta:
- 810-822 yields 816.2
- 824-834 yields 828.3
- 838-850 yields 845.6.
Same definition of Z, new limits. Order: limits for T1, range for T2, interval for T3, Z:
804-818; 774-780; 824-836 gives 0.02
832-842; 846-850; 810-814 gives 0.04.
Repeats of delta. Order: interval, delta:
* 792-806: 795.0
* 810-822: 811.0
